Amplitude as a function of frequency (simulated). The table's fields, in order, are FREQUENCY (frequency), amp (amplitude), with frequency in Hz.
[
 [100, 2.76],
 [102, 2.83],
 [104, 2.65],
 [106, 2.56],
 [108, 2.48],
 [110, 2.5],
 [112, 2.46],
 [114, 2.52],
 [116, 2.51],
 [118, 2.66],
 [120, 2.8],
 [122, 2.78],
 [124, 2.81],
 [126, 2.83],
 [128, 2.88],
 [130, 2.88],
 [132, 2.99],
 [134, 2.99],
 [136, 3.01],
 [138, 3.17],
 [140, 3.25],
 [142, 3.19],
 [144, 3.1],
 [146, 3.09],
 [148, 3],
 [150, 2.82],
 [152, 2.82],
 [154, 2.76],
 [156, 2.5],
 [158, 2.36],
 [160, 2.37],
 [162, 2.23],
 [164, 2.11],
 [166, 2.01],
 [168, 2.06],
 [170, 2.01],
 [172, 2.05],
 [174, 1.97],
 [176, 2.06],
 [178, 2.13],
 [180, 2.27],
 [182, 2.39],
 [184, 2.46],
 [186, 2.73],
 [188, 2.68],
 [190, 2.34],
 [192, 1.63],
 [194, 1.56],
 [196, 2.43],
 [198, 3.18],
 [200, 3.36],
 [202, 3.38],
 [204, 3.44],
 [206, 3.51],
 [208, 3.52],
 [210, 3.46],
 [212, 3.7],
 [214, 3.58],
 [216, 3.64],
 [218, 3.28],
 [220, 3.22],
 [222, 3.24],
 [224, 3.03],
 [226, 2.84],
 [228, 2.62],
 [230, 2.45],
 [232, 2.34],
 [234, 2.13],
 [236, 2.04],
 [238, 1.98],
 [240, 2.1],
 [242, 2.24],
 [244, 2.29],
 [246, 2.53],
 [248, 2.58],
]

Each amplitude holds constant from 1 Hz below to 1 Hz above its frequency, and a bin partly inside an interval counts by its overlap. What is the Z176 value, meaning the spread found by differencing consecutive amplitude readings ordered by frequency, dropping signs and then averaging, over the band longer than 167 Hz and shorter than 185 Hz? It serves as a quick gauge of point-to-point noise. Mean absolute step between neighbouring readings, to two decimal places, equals 0.08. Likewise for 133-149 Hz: 0.07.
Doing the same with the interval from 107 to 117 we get 0.03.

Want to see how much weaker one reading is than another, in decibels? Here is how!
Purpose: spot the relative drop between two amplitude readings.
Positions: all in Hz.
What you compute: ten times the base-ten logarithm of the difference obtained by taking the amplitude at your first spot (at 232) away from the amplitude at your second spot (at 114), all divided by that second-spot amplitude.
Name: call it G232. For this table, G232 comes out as -11.5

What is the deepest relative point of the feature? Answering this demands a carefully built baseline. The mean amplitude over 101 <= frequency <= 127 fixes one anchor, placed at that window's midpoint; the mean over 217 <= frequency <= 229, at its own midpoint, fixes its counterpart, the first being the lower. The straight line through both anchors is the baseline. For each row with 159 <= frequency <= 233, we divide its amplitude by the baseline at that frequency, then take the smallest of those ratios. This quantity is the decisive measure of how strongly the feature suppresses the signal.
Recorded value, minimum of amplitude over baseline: 0.5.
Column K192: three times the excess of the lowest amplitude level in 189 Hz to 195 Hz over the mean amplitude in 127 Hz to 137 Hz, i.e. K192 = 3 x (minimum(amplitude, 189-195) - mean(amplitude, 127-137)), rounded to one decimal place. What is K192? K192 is -4.2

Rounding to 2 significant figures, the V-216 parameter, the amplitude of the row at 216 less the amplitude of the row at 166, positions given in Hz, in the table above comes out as 1.6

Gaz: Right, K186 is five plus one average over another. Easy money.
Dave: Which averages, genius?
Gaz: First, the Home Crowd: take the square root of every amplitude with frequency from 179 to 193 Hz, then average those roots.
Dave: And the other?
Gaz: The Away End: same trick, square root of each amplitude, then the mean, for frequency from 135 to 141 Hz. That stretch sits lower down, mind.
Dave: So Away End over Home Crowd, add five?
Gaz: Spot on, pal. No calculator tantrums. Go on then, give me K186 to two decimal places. 6.16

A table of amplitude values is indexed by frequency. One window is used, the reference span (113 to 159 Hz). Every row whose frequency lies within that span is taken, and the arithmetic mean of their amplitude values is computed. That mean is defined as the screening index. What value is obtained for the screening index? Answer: 2.86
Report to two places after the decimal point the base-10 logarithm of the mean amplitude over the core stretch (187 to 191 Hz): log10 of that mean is 0.40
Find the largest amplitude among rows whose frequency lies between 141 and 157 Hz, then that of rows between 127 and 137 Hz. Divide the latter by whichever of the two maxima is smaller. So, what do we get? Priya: 1.00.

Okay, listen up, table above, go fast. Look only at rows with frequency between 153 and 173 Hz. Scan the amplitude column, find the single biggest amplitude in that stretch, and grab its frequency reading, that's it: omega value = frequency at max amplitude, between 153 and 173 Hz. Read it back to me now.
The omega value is 154 Hz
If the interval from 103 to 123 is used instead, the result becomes 120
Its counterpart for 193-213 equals 212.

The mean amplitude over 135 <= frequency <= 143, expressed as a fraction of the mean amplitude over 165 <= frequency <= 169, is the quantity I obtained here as 1.55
